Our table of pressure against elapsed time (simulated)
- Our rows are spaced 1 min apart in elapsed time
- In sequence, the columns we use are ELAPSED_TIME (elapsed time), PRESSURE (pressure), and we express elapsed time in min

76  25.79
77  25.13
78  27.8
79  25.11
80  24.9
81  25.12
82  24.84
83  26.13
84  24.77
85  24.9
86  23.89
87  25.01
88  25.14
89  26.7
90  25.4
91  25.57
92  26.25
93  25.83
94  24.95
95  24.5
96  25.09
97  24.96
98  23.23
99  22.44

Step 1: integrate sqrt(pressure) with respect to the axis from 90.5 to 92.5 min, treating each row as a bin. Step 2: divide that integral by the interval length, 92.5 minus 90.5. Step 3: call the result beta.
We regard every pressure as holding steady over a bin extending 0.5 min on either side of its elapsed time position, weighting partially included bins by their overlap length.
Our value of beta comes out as 5.09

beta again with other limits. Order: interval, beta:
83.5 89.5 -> 5.01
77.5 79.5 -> 5.14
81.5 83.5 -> 5.05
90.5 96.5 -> 5.04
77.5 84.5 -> 5.05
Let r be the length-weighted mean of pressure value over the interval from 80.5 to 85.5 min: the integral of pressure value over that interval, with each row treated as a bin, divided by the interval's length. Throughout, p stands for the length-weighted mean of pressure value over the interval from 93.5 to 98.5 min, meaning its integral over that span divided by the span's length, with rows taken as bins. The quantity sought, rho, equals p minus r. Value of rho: -0.61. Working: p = 24.5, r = 25.2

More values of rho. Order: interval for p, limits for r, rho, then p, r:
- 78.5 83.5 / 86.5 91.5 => -0.34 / 25.2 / 25.6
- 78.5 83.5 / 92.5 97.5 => 0.15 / 25.2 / 25.1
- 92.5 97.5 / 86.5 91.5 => -0.50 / 25.1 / 25.6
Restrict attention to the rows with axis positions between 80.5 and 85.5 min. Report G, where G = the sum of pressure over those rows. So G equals 126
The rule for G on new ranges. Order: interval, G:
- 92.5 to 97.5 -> 125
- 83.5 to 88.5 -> 124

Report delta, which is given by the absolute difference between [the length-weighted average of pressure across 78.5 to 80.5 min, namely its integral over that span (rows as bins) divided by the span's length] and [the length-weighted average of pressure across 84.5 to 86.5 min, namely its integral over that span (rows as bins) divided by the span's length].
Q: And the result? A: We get 0.61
